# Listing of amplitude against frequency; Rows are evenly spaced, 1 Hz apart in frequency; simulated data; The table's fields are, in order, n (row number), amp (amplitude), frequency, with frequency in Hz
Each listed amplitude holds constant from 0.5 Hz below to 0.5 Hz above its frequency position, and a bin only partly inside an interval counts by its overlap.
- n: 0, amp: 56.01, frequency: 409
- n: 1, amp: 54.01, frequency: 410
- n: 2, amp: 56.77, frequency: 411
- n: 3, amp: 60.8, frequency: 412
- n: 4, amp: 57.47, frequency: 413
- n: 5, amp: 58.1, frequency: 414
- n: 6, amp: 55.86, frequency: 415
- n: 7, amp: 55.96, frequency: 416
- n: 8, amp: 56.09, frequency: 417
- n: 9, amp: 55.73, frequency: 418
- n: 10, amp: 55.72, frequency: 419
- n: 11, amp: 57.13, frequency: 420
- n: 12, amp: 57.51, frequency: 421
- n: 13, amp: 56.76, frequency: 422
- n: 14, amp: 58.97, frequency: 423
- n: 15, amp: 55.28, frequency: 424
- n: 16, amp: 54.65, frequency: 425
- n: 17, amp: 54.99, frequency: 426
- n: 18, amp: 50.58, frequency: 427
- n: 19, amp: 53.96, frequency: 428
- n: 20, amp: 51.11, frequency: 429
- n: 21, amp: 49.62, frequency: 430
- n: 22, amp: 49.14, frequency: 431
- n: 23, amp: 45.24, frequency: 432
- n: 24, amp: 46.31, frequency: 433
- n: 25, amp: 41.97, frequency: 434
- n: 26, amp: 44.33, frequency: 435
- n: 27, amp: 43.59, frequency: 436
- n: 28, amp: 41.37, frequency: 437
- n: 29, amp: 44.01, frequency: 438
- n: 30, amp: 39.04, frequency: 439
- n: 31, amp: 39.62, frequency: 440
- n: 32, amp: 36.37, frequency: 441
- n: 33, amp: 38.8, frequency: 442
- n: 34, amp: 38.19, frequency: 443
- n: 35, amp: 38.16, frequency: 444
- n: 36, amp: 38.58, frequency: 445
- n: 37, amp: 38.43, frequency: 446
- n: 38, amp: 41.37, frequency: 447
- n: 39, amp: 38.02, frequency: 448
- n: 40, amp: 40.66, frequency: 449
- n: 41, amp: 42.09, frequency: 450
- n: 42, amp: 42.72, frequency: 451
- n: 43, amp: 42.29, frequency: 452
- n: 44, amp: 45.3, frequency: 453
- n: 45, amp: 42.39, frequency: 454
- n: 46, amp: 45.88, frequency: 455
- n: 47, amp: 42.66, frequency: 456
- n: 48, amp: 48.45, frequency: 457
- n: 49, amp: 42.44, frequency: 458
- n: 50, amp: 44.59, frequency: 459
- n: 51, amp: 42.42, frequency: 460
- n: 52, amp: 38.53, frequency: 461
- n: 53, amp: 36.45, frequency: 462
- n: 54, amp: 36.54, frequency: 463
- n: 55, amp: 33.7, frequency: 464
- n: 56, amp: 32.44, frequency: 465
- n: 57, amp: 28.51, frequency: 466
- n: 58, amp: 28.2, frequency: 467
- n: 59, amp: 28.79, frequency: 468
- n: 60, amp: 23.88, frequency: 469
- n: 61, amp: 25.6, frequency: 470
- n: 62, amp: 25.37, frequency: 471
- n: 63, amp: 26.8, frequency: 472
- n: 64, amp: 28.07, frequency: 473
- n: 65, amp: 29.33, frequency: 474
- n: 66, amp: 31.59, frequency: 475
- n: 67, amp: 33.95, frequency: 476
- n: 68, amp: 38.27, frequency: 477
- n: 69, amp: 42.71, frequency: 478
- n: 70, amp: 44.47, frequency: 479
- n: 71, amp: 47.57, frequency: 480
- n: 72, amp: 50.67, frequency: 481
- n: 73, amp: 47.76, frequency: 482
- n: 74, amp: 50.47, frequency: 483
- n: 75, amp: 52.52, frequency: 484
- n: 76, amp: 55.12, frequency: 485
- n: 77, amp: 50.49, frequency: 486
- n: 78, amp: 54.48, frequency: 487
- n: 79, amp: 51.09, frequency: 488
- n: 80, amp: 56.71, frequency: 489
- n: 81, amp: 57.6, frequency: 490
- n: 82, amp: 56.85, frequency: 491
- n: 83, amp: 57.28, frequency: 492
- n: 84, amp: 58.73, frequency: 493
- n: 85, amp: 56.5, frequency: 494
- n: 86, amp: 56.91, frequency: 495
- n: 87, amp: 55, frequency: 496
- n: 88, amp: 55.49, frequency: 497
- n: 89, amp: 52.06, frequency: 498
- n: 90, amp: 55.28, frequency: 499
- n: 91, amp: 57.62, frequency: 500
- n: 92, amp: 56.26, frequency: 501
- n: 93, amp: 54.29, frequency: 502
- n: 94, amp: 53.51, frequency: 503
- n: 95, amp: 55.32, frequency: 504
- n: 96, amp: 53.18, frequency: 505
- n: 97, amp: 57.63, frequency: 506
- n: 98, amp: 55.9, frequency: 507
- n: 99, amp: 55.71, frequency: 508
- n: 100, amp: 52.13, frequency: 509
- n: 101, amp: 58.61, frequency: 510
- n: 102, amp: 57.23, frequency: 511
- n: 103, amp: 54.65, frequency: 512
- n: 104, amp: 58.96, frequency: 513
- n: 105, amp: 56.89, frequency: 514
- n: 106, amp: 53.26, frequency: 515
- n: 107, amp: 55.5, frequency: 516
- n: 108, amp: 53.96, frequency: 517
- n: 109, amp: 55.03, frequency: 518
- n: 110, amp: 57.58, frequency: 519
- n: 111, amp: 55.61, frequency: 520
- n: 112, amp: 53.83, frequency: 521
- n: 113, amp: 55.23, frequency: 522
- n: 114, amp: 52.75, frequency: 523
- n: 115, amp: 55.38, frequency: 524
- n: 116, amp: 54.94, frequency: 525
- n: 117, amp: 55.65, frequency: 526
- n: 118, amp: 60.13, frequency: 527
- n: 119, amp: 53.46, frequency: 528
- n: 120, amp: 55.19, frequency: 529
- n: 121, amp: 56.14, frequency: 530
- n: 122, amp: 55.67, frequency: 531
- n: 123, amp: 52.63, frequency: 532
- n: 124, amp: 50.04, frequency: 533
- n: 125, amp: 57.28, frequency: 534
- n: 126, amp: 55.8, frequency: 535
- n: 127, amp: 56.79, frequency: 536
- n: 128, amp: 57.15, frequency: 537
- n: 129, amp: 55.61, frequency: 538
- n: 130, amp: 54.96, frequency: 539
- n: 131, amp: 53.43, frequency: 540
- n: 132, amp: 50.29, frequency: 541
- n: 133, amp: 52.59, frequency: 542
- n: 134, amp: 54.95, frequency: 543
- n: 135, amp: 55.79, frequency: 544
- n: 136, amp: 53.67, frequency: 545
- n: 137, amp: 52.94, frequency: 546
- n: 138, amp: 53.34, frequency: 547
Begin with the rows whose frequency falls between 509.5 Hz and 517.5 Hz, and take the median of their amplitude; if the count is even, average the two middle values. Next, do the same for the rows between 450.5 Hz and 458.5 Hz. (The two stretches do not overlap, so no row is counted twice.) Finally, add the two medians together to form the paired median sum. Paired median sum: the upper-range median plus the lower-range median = 98.9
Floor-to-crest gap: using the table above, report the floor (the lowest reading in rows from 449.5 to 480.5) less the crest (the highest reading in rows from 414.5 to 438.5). -35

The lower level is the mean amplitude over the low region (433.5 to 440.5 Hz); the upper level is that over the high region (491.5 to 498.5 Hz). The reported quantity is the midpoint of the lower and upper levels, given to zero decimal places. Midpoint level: 49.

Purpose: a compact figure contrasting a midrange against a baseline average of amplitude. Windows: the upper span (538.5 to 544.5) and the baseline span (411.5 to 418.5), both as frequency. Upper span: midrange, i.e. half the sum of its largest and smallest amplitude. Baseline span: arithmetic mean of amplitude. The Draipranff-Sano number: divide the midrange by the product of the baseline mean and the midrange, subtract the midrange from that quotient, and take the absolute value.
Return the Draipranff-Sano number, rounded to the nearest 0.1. 53.0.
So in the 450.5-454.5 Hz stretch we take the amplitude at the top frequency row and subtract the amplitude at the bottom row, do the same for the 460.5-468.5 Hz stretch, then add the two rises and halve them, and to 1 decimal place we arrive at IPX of -5.0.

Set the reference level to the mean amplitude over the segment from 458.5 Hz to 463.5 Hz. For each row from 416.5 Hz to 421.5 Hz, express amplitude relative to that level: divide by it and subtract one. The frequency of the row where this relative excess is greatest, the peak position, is 421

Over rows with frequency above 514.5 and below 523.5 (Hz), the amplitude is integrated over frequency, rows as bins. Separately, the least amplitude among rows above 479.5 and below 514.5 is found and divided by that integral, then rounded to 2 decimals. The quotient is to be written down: 0.10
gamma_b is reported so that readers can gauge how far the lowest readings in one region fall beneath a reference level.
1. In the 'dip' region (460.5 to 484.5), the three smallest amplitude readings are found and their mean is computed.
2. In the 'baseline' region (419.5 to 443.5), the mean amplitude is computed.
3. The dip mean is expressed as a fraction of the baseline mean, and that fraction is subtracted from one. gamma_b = 0.5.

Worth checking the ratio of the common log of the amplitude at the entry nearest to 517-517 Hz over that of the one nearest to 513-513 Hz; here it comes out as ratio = 0.98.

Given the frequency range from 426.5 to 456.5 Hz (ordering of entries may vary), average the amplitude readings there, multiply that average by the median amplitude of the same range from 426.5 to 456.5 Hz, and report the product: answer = 1823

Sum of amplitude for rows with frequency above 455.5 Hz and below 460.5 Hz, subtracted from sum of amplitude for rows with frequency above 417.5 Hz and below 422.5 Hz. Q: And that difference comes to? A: 62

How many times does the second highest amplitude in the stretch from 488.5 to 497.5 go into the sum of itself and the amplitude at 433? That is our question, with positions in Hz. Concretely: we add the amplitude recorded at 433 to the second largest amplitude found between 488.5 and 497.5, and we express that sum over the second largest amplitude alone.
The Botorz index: 1.8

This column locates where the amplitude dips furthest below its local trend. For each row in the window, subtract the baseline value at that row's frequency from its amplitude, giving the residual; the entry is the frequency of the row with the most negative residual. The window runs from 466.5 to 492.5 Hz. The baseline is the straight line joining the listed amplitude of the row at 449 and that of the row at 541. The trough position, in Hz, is 469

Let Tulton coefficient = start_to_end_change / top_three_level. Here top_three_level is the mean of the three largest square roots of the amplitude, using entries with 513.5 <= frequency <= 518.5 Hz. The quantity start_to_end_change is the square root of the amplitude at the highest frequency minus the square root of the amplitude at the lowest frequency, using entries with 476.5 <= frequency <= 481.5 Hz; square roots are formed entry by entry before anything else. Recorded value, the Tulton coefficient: 0.12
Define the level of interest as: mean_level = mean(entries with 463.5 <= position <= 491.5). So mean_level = 40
